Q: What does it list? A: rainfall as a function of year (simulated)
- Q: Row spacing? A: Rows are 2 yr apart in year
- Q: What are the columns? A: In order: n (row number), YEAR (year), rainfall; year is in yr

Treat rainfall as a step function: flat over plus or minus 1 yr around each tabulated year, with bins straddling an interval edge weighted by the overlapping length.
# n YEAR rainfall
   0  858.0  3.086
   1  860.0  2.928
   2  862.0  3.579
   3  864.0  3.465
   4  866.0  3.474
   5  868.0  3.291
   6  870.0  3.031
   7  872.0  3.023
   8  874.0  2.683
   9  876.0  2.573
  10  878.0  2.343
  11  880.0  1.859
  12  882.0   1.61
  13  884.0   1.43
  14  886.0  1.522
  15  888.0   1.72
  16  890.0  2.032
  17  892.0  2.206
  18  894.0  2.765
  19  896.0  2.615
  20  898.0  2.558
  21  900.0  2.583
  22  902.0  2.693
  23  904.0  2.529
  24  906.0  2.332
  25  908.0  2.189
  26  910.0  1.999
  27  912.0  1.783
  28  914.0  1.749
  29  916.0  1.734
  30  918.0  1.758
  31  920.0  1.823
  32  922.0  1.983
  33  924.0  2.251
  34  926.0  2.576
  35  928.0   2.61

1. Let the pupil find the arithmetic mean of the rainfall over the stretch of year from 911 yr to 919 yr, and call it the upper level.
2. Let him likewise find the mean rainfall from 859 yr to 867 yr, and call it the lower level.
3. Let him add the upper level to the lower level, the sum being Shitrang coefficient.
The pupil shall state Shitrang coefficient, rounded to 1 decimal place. 5.1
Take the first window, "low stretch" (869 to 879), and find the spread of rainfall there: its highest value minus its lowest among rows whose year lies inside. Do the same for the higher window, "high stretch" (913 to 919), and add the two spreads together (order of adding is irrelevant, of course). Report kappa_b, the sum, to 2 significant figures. 0.71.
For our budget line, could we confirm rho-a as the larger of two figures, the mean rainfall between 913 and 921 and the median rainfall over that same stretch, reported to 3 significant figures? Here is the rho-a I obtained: 1.77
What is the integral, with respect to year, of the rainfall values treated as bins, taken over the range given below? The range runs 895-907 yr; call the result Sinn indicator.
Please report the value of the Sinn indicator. 30.6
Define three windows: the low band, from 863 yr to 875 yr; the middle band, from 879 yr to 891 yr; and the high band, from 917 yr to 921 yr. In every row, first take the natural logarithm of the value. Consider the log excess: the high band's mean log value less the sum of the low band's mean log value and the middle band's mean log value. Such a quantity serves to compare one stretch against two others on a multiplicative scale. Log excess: -1.1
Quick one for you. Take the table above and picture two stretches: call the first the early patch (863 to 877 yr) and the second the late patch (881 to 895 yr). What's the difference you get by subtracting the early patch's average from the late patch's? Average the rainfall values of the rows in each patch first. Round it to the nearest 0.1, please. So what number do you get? -1.2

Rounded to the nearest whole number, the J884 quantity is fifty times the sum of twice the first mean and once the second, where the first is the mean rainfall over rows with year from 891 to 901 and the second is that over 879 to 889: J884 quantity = 336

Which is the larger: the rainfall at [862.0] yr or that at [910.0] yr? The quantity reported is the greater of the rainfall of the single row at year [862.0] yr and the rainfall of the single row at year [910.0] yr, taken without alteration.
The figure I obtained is 3.58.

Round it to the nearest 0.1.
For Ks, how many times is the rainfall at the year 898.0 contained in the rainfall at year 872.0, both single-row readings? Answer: 1.2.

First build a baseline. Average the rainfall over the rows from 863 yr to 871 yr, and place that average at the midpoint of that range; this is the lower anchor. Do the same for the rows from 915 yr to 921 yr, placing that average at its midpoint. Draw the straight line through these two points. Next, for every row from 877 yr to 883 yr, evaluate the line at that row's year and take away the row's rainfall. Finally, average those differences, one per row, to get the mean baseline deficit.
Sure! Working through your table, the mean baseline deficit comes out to 1.0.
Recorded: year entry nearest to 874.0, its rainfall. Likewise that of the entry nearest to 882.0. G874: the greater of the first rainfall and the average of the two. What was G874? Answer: 2.68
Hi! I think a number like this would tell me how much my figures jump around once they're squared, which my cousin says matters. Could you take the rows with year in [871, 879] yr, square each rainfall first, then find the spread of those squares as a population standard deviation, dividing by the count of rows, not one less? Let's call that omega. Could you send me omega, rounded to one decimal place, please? 1.3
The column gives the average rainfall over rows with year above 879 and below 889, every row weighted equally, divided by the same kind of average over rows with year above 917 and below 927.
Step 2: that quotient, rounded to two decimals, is 0.78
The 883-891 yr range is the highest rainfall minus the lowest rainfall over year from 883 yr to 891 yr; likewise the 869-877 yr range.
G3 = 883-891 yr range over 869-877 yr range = 1.3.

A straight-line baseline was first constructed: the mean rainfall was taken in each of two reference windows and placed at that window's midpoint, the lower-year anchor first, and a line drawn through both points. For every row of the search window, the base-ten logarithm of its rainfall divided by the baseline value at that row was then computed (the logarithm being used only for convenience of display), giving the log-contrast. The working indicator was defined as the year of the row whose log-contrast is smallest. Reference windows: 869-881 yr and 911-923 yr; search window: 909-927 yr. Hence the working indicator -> 912.0 yr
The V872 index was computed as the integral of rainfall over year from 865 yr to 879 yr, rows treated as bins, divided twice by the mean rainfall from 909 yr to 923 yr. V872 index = 12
